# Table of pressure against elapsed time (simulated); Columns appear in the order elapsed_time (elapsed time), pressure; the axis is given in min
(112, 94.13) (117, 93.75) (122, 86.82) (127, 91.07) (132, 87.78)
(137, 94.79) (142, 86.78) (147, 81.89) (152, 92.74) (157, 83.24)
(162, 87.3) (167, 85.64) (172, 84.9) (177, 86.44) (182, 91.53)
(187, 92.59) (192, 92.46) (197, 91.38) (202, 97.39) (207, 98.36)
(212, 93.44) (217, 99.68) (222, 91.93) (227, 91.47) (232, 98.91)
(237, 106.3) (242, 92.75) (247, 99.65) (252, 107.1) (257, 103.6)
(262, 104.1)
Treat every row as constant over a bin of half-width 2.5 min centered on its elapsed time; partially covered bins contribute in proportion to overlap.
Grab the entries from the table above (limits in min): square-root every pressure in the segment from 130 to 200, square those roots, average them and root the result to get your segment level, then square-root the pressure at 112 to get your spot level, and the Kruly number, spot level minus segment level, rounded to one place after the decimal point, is 0.3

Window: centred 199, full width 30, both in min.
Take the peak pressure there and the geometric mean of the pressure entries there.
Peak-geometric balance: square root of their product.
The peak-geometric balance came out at 96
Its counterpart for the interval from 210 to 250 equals 101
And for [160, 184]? 89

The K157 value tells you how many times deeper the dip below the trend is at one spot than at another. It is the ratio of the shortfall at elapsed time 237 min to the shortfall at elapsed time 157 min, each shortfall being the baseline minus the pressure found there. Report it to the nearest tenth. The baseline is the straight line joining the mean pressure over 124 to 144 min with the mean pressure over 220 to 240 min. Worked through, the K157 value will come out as -1.0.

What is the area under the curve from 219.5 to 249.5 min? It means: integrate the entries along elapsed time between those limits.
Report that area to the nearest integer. 2905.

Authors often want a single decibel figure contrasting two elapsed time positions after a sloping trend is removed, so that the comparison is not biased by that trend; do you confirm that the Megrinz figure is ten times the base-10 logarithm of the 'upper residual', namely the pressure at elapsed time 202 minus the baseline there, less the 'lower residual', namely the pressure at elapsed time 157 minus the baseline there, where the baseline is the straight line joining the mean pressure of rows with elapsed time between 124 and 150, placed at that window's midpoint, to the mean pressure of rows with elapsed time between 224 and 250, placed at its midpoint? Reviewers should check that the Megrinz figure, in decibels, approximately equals 10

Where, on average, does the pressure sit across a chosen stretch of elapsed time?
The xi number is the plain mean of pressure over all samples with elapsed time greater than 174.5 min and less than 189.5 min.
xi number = 90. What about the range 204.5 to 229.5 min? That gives 95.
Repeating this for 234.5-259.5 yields 102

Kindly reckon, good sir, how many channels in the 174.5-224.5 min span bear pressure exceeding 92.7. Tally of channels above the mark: 4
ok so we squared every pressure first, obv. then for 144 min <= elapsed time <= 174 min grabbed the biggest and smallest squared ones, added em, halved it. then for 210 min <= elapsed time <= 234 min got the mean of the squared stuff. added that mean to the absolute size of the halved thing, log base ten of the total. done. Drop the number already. 4.22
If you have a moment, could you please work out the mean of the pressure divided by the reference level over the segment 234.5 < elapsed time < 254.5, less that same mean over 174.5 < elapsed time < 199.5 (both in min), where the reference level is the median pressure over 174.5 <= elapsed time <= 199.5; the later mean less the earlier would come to 0.115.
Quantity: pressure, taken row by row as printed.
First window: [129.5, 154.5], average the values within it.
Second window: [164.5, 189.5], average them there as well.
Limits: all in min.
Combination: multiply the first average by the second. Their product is 7834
